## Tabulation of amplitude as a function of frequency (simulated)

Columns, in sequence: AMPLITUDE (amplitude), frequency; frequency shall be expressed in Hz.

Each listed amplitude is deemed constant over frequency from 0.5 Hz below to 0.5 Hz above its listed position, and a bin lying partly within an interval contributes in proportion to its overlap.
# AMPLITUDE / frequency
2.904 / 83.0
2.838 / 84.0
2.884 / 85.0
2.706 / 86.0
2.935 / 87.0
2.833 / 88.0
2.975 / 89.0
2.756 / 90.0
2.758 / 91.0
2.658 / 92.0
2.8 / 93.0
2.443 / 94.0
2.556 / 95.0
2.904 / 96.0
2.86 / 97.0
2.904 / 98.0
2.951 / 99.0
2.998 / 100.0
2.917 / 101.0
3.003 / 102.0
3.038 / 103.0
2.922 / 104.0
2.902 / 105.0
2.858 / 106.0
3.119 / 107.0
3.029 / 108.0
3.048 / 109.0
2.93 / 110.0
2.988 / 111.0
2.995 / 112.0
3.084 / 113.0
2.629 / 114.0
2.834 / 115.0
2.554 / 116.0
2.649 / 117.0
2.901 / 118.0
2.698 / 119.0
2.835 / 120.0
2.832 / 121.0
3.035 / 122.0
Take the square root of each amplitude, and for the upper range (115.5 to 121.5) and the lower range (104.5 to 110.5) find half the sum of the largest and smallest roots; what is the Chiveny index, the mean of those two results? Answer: 1.69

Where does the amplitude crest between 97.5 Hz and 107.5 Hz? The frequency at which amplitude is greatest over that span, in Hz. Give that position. 107.0 Hz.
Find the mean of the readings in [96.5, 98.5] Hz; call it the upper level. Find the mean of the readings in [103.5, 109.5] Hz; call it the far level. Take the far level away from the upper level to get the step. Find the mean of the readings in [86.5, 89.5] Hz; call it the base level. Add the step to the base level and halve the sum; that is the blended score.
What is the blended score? 1.41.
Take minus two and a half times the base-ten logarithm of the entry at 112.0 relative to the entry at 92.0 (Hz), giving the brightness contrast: -0.13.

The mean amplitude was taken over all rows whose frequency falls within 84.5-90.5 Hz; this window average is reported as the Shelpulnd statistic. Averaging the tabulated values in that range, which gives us 2.85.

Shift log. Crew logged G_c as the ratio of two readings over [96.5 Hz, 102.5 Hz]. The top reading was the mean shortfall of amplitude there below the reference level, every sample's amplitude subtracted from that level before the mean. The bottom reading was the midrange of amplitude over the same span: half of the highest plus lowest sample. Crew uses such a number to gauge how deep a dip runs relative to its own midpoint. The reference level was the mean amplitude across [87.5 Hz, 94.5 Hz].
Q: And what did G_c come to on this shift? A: -0.066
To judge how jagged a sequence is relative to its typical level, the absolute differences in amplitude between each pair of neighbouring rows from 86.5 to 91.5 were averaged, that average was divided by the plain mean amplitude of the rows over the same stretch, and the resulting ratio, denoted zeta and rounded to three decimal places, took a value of 0.041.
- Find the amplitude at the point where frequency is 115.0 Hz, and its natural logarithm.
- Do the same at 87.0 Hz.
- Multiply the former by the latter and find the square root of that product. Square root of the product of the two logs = 1.06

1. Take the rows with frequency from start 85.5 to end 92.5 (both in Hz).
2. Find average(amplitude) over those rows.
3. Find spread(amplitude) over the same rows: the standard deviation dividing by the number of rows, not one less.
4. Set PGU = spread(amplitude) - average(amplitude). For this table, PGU -2.69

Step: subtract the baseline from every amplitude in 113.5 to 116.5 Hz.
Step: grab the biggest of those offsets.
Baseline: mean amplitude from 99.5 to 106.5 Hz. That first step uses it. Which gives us -0.11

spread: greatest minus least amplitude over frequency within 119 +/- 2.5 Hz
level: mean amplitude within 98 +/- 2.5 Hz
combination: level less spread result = 2.67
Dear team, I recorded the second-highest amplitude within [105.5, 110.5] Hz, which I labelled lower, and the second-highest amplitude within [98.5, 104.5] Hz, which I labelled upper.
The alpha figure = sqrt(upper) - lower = -1.32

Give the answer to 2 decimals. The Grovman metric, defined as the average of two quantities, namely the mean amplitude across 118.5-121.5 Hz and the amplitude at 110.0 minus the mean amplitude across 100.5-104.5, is 1.37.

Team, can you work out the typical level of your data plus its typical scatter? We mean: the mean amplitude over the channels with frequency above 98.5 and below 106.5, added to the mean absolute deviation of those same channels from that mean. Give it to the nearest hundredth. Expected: 3.00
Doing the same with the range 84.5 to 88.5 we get 2.91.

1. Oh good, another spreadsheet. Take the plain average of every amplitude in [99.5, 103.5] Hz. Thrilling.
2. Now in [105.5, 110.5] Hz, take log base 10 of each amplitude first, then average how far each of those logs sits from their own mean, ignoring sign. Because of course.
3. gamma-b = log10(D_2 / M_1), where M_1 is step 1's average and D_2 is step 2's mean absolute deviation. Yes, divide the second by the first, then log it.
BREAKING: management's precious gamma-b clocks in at -2.40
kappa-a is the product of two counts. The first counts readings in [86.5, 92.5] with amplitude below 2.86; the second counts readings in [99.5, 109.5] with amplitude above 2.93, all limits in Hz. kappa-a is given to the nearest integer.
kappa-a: 24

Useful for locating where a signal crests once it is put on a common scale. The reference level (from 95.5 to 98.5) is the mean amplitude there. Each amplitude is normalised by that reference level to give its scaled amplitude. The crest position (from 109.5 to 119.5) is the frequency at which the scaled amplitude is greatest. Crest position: 113.0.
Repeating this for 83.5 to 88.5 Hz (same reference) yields 87.0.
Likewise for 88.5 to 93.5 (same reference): 89.0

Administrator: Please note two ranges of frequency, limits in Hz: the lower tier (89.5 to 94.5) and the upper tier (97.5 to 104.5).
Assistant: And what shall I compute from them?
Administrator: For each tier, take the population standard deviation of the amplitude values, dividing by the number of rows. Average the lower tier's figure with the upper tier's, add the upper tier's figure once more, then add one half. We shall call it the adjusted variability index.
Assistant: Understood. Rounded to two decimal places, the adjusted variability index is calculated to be 0.64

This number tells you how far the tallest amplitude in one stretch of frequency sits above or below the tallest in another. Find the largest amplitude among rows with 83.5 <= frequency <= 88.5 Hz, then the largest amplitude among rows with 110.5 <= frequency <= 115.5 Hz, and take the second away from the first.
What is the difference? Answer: -0.15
